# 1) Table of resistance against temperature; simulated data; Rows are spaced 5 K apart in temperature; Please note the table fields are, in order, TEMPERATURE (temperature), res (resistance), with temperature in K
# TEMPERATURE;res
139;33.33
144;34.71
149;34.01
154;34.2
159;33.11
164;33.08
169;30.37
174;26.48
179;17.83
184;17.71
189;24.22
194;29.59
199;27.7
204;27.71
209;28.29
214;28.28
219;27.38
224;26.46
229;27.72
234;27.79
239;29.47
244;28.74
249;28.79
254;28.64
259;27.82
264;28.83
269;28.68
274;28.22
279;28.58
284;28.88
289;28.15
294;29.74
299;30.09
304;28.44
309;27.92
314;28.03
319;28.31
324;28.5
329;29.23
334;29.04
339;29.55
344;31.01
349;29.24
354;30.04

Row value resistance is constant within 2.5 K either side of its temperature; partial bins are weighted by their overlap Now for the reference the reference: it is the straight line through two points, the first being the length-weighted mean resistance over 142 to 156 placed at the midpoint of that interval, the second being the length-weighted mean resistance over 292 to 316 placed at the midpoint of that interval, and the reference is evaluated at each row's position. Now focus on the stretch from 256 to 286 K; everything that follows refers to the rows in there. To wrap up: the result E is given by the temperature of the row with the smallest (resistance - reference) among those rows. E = 259 K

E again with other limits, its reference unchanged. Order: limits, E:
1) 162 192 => 179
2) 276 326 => 289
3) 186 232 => 189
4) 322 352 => 324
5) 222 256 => 224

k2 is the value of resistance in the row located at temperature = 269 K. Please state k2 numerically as 28.68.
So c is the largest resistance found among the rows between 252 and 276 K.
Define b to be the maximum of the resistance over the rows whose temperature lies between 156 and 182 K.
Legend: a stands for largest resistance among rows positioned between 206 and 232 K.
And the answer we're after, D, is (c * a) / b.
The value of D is 25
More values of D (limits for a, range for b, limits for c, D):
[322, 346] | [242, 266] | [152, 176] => 37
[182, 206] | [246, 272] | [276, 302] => 31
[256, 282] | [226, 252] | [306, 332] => 29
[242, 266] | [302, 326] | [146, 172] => 35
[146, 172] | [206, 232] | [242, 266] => 35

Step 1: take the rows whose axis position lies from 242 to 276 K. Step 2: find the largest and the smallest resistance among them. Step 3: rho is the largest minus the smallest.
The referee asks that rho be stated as 1.0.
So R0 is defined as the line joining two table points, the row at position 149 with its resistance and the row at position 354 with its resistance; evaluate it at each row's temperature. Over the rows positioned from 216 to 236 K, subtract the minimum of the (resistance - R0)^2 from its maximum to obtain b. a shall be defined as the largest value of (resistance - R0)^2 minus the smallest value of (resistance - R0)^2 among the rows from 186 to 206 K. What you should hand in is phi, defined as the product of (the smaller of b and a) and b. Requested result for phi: 264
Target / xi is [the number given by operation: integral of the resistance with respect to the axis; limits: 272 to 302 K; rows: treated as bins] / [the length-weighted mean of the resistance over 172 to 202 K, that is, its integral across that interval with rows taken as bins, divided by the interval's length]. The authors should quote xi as 36.3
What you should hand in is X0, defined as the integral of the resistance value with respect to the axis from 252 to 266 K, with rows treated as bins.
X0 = 398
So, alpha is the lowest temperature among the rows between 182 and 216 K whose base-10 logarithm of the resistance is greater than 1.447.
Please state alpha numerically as 194 K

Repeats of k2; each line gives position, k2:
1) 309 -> 27.92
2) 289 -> 28.15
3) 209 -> 28.29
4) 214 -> 28.28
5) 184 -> 17.71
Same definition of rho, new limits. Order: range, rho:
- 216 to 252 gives 3.0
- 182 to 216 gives 11.9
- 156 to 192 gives 15.4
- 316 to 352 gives 2.7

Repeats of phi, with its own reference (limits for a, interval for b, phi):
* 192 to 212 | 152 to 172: 110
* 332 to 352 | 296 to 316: 10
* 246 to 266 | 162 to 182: 1886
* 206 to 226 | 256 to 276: 60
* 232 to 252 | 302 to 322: 10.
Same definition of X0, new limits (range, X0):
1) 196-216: 561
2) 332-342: 294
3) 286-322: 1032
